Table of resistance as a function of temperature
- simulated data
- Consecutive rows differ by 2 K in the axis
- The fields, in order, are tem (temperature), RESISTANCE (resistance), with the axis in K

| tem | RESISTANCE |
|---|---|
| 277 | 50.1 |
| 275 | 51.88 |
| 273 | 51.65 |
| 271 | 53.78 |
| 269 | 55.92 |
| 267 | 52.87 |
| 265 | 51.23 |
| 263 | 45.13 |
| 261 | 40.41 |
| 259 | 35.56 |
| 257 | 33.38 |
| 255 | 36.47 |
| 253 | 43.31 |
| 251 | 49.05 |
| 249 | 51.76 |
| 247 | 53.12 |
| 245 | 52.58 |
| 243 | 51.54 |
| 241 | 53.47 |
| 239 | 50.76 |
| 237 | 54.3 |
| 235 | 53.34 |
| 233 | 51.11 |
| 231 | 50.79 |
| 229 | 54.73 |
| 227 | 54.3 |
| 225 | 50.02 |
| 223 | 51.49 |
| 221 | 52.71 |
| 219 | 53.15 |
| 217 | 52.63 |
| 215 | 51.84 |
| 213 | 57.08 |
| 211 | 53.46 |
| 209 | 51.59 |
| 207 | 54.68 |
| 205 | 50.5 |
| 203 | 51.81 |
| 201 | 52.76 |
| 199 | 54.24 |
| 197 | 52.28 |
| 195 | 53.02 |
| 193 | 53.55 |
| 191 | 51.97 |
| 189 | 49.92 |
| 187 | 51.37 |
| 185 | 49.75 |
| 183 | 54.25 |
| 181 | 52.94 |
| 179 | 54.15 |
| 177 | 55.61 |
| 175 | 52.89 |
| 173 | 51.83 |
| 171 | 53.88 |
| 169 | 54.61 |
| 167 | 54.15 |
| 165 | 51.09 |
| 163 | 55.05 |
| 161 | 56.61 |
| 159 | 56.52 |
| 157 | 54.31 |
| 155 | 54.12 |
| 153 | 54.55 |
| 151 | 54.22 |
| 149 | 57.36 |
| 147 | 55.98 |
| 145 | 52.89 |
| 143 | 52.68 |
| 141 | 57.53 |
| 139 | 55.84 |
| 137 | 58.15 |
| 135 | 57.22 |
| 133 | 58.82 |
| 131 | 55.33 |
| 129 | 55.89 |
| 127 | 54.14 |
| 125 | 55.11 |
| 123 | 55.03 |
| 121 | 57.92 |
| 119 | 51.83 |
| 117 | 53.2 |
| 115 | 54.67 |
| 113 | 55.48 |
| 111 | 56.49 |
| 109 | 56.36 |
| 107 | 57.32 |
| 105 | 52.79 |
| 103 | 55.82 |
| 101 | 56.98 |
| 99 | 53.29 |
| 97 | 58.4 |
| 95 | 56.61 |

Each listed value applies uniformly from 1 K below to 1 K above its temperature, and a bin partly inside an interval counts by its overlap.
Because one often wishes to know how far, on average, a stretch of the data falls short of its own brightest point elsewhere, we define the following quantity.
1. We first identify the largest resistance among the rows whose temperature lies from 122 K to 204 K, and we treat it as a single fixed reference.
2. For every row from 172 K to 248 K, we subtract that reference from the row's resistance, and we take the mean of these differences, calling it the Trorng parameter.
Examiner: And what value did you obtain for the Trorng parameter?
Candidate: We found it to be -6.1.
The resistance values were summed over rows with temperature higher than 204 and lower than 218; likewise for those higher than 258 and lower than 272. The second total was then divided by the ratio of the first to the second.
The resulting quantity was 302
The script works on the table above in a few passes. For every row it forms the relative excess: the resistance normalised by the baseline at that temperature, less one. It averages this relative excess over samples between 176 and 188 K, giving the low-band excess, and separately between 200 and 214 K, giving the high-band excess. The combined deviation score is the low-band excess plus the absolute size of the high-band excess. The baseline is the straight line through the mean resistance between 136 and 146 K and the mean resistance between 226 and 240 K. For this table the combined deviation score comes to -0.015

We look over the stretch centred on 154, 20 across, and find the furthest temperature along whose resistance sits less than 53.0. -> 145 K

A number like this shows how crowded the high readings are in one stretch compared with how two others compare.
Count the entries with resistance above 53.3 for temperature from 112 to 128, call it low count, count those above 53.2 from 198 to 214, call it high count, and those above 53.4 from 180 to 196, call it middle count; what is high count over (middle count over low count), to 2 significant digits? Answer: 12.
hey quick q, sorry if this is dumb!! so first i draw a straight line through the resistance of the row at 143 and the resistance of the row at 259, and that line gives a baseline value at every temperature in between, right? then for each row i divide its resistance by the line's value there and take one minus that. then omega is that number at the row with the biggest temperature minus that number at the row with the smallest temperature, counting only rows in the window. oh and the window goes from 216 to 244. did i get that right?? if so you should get -0.10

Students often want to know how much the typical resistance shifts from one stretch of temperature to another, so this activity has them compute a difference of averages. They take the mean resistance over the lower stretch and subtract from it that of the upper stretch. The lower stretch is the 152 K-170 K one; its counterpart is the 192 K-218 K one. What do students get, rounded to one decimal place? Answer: 1.5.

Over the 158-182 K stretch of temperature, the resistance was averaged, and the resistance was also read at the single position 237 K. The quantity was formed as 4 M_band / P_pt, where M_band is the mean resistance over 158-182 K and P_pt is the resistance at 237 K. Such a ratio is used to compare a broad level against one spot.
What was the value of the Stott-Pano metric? 3.99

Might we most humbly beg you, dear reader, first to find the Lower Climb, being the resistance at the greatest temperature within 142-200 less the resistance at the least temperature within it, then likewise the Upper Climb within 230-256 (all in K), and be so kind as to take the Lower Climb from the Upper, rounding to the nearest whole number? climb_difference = -16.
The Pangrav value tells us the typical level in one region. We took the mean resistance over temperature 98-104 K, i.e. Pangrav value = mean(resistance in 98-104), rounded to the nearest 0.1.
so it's 55.4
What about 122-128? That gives 54.8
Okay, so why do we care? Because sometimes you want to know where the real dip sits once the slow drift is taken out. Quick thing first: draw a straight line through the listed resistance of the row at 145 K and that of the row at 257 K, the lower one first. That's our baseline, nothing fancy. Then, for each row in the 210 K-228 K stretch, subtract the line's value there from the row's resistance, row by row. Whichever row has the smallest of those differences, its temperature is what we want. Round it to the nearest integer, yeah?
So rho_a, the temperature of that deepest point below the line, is 225 K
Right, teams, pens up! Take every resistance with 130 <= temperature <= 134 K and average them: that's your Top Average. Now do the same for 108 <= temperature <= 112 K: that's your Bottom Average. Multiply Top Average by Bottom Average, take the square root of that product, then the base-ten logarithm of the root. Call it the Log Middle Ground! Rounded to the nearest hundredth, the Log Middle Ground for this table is 1.75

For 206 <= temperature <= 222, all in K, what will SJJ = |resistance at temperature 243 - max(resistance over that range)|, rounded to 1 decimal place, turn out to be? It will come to 5.5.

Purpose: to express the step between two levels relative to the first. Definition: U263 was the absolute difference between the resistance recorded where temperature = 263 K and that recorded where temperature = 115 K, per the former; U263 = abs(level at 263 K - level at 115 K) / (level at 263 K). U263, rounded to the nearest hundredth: 0.21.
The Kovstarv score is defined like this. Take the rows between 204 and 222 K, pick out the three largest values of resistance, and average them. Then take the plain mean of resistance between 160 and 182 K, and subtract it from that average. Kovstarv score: 1.2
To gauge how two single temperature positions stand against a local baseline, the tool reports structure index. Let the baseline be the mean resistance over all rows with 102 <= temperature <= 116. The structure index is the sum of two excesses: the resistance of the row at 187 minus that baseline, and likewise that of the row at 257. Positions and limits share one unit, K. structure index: -26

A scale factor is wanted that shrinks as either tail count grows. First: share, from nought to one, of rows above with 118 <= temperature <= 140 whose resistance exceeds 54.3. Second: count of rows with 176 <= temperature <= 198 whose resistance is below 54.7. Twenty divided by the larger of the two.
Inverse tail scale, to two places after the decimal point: 2.00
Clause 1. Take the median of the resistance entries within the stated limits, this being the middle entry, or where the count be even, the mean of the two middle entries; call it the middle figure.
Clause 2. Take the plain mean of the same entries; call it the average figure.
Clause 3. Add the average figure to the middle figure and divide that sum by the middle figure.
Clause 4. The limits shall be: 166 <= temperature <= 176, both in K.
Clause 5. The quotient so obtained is 1.99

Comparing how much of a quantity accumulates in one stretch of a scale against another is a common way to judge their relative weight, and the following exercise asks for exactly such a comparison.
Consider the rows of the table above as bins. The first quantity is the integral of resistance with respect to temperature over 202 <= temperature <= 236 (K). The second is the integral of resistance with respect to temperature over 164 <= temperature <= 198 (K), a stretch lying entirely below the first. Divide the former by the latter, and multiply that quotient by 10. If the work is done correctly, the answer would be 10.0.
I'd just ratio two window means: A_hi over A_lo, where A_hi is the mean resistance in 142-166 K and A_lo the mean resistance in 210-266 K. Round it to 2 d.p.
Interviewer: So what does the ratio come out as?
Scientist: 1.10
